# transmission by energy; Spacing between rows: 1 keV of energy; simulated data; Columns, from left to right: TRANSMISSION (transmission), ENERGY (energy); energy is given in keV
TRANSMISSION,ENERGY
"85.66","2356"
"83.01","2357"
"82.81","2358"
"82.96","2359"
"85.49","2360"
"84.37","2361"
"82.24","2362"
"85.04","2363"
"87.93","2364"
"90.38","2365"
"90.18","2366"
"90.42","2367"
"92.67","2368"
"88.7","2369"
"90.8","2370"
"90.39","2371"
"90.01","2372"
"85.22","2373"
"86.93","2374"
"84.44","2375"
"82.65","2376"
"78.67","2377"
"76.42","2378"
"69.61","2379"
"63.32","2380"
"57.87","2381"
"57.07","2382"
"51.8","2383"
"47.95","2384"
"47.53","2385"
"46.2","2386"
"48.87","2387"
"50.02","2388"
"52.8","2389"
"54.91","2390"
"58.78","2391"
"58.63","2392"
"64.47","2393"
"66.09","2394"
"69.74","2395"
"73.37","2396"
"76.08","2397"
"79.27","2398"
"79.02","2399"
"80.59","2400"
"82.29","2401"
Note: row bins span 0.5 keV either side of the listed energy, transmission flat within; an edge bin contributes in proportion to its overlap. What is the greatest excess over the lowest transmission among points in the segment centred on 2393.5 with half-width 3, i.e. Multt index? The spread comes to 14.7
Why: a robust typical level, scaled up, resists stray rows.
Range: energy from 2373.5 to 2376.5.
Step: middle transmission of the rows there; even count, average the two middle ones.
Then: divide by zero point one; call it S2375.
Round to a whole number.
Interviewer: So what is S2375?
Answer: 844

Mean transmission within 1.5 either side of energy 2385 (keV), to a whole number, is 47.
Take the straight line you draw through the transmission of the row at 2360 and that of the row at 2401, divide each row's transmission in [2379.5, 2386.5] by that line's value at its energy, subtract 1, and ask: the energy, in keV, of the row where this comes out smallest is 2386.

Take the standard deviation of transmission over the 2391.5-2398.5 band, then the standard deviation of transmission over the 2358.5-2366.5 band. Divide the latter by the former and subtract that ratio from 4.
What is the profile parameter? 3.6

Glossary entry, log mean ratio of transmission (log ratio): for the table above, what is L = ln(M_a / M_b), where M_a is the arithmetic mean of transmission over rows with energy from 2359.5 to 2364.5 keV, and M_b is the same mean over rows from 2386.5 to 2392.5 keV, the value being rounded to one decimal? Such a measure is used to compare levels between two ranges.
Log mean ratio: 0.5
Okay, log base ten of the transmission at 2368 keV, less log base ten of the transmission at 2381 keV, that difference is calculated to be 0.20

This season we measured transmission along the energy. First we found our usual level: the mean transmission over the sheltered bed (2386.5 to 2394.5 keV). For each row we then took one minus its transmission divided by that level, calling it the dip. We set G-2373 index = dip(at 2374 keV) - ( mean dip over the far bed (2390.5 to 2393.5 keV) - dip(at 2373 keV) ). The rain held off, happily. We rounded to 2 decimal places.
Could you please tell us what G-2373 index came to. -0.96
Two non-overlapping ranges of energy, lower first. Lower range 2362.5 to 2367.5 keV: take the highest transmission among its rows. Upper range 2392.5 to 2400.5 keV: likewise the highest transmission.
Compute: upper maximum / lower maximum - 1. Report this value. -0.1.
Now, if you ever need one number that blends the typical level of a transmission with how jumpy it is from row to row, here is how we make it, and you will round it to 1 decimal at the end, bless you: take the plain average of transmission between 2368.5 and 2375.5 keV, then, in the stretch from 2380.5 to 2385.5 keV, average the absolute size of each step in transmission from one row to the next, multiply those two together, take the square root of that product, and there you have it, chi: 15.1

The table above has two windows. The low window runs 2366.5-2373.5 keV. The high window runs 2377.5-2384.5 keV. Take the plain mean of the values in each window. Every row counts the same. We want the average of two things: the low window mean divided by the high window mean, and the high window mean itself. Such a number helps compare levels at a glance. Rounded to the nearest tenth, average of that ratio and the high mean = 31.0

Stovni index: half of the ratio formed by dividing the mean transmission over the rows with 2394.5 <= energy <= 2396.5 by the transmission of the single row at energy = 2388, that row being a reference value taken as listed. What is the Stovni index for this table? 0.72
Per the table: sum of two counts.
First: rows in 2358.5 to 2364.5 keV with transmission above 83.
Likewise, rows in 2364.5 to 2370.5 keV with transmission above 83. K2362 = 10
